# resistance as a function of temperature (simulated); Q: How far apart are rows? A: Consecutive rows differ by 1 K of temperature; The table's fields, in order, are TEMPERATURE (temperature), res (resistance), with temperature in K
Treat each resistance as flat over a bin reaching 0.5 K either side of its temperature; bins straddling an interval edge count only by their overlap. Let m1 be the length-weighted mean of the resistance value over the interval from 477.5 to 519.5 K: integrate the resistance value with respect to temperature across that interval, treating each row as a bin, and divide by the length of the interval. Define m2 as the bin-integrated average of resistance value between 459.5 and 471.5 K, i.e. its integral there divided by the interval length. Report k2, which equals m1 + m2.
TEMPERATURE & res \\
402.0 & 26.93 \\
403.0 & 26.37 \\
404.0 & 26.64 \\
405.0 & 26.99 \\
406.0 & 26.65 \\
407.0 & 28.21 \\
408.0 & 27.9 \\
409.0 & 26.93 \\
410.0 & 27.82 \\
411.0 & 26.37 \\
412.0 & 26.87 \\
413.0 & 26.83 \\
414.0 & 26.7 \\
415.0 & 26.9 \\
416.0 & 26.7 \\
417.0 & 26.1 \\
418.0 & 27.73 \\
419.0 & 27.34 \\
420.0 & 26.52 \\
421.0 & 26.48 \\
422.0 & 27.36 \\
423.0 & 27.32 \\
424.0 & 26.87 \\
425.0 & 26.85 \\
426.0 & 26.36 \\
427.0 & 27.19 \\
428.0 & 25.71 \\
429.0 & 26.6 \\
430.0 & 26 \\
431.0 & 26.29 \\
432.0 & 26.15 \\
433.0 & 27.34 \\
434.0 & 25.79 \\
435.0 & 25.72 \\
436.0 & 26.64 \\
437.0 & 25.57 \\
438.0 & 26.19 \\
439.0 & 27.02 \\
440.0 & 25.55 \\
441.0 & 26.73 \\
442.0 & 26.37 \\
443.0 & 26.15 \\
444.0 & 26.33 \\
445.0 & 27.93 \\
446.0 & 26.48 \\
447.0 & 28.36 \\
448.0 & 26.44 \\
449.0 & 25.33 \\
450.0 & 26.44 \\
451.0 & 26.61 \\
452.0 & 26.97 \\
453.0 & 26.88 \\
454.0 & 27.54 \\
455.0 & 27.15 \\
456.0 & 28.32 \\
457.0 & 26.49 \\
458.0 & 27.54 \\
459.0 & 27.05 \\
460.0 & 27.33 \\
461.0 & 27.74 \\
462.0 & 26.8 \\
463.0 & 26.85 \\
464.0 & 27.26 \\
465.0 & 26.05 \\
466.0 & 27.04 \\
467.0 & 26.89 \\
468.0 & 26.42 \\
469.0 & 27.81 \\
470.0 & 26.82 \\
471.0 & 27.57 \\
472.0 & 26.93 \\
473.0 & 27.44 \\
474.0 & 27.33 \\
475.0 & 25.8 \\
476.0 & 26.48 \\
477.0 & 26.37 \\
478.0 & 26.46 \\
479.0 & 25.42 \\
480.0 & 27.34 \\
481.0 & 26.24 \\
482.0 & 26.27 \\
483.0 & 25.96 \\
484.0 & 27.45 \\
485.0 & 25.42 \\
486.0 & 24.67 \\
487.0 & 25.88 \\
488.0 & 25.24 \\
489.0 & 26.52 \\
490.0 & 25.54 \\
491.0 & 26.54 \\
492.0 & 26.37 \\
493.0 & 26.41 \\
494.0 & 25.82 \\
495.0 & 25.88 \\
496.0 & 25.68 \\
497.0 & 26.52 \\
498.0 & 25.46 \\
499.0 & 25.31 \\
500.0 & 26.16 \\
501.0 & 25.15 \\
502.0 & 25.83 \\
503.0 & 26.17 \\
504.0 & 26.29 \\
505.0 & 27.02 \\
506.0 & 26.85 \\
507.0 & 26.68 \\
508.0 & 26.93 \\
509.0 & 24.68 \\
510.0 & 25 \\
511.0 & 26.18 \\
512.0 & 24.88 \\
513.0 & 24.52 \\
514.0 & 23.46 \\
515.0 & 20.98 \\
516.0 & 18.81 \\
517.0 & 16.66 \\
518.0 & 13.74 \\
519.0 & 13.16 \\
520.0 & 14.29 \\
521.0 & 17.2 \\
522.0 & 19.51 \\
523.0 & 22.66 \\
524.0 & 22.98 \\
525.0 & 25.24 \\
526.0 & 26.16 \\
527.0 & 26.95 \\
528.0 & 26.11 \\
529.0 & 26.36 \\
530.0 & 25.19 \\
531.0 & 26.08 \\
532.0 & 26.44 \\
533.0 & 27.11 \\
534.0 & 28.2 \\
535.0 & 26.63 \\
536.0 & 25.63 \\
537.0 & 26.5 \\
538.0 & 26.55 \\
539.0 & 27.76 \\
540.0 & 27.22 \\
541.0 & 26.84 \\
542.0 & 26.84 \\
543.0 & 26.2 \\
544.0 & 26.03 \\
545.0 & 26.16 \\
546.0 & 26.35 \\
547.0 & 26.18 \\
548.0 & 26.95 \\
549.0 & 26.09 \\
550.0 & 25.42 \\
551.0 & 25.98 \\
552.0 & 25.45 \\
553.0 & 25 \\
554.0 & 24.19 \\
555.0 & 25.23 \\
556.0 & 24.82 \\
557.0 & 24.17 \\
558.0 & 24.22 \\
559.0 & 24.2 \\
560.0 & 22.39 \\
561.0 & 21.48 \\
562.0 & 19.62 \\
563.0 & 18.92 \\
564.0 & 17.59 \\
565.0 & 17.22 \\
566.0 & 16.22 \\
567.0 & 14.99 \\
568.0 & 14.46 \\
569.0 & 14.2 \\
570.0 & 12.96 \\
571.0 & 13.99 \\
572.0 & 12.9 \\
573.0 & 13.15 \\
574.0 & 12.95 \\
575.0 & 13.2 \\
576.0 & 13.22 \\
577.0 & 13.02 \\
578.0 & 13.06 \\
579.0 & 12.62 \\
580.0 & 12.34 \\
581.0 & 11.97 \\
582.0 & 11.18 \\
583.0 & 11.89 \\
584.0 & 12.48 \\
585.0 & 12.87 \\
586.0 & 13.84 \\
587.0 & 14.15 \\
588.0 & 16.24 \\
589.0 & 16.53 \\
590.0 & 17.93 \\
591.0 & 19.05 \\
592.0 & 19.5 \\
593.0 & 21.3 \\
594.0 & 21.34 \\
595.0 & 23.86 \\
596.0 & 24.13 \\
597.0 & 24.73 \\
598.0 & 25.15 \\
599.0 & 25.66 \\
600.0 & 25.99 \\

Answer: 52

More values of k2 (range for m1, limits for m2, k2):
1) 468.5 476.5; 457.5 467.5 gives 54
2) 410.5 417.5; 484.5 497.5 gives 53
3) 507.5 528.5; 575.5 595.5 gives 37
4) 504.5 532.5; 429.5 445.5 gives 49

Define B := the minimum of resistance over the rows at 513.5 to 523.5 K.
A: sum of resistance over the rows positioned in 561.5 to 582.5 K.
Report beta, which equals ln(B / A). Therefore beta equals -3.1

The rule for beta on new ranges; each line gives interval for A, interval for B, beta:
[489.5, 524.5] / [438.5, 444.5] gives -3.5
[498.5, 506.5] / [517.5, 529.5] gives -2.8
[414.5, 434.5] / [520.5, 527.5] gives -3.4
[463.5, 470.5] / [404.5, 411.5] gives -2.0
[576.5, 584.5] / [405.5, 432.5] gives -1.3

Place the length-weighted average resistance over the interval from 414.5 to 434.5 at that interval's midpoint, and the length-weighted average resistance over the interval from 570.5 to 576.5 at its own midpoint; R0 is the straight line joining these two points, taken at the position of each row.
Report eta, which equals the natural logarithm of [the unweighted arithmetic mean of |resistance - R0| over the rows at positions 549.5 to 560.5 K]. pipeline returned 2.3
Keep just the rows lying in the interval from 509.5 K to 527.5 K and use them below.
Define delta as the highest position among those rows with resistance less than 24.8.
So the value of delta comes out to 524.0 K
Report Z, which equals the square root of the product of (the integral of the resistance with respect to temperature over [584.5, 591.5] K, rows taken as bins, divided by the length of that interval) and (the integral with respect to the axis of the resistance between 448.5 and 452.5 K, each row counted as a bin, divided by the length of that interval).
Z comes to 20.4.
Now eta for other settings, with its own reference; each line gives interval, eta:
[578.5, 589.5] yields 0.4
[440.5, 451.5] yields 0.6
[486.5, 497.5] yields 1.7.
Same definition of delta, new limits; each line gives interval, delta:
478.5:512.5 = 509.0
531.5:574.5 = 574.0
